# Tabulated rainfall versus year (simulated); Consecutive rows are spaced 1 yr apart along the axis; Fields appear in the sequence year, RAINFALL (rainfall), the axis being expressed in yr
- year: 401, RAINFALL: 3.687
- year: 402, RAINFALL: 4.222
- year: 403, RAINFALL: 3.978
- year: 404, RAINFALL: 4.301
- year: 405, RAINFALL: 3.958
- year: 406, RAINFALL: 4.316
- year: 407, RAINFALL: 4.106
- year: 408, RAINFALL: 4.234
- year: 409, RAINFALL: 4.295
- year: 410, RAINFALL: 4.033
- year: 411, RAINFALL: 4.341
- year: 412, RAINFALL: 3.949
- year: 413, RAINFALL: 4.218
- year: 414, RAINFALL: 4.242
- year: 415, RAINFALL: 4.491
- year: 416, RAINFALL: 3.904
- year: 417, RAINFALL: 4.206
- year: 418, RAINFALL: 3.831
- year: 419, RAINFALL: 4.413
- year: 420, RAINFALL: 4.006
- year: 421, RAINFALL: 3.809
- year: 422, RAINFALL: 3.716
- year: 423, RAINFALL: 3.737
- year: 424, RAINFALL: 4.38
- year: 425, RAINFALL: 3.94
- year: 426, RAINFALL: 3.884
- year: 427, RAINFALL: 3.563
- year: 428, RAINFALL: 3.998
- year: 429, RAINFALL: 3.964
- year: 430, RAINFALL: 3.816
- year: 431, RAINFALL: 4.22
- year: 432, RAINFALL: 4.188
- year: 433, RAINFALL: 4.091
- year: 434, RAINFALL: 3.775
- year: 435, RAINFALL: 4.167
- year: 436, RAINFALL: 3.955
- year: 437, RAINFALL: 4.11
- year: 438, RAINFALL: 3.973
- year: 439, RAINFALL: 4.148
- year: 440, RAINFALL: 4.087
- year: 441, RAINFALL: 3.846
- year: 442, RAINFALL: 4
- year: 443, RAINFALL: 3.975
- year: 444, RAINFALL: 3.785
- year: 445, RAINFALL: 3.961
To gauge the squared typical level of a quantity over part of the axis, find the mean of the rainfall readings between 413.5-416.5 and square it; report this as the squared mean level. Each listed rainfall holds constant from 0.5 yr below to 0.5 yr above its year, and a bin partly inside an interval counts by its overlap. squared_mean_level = 17.7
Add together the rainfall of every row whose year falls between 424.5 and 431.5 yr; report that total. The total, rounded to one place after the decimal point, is 27.4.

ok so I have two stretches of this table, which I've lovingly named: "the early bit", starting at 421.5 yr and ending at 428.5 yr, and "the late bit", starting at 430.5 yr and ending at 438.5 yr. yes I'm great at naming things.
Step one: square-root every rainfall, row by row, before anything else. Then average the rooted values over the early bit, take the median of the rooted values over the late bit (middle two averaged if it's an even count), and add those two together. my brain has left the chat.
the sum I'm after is 4.00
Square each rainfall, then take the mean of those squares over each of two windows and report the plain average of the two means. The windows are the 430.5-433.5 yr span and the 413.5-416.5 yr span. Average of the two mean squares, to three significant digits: 17.6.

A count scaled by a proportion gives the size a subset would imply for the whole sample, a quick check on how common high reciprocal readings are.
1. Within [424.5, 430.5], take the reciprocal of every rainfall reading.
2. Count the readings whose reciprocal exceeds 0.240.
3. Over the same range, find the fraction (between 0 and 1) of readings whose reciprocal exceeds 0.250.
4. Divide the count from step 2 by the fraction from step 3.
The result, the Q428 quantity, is 6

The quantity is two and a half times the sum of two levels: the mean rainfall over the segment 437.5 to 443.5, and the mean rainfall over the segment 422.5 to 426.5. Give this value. 20.0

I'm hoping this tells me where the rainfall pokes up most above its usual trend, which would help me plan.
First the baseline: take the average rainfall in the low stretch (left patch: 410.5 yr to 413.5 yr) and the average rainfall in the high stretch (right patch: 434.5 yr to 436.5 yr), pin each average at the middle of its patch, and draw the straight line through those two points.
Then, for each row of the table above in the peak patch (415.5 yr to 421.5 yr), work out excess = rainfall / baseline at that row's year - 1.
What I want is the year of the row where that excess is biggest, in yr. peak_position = 419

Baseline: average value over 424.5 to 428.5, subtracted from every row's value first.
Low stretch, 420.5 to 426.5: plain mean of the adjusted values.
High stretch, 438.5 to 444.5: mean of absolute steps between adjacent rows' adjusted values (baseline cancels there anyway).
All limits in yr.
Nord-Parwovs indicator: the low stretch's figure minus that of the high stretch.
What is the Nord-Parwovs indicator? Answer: -0.07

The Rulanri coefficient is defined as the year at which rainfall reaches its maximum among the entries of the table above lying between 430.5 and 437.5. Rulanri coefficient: 431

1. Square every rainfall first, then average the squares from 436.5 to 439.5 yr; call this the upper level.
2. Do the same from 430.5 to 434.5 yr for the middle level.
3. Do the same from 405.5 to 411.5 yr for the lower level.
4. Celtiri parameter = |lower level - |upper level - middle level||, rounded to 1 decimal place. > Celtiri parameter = 17.8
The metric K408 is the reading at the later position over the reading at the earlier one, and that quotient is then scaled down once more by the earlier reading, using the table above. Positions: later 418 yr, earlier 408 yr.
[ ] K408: 0.21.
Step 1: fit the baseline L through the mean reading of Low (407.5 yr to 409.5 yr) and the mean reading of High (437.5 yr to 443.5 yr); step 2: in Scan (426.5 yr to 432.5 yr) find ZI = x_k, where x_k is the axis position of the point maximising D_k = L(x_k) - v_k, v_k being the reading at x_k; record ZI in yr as 427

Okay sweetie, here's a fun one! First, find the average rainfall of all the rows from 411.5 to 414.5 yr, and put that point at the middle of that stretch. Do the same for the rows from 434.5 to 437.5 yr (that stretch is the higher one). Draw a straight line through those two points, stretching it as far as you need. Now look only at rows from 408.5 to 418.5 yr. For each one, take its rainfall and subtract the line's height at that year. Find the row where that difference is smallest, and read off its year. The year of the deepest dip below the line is 418 yr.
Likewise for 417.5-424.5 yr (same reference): 422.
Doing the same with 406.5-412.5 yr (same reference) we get 412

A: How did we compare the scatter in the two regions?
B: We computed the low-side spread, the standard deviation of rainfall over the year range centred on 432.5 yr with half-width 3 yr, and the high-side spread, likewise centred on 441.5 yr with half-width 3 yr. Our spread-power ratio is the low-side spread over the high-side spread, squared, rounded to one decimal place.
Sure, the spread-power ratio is 2.0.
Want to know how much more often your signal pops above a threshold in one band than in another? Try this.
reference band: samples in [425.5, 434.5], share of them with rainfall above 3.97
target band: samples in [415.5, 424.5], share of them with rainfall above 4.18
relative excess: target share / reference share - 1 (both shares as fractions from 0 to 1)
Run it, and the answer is -0.25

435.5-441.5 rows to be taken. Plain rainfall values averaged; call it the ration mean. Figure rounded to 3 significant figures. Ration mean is 4.02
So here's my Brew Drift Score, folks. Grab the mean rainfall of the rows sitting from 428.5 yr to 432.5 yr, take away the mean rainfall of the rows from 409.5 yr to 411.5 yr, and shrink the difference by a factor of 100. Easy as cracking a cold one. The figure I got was -0.001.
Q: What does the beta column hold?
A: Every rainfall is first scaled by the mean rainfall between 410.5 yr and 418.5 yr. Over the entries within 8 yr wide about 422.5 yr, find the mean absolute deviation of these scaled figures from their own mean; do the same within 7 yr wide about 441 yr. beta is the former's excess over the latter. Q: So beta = 0.03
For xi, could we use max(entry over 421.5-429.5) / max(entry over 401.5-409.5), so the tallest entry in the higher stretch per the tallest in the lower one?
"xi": 1.01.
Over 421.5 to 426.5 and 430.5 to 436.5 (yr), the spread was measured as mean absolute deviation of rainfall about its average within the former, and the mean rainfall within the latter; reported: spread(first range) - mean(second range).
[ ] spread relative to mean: -3.88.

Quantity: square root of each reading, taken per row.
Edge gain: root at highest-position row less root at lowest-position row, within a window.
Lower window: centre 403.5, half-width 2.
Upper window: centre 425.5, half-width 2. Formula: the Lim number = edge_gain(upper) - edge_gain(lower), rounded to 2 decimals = -0.14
